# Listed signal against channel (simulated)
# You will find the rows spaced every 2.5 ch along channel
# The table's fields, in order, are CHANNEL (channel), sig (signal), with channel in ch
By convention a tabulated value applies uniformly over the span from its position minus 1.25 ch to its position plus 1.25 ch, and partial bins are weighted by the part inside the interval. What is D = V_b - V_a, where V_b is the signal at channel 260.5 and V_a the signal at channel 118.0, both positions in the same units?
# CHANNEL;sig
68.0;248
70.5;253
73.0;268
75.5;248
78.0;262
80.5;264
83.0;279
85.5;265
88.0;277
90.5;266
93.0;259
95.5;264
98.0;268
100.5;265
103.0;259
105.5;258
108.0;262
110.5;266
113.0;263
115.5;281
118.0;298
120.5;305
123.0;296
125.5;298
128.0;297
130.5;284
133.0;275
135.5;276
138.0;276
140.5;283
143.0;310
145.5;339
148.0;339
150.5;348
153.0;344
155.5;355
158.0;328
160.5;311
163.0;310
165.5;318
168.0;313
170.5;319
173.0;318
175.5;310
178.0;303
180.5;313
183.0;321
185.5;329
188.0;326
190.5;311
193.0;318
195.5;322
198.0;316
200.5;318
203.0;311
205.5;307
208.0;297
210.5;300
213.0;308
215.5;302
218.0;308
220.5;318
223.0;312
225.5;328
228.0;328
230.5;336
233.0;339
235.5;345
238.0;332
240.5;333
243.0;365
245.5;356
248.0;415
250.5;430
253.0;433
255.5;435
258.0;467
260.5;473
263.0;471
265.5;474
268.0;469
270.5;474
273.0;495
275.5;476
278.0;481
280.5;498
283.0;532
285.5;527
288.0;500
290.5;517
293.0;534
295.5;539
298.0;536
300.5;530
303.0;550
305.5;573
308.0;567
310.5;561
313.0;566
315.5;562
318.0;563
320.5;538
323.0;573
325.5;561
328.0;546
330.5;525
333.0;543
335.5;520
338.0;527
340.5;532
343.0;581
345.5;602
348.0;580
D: 175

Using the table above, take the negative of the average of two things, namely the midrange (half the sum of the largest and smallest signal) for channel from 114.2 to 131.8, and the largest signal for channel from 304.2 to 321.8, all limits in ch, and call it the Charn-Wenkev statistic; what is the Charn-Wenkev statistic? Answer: -433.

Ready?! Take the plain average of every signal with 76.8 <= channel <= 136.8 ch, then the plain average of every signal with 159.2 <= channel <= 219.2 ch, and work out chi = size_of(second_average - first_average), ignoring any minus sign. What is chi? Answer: 38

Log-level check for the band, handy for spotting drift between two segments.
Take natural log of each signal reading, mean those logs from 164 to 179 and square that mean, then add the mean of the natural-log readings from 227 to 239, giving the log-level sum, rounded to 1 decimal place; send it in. 38.9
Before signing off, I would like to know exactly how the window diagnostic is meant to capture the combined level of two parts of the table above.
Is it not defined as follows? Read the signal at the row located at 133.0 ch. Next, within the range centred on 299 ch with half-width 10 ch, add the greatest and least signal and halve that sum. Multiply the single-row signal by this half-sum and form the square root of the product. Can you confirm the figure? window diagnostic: 387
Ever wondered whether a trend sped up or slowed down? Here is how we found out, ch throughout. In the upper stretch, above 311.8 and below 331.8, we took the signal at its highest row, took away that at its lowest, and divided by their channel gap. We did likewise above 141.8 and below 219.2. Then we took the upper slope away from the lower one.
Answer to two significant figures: 2.3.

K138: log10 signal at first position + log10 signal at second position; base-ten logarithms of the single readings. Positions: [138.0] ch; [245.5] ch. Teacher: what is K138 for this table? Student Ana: 4.99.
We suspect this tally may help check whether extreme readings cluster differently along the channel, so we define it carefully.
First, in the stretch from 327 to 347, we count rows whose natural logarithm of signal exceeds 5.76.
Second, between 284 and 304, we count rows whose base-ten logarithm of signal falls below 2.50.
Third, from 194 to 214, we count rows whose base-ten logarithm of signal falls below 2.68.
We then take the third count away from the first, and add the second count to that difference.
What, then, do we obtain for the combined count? 0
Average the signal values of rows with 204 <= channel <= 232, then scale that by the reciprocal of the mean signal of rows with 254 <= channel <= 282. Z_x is 0.66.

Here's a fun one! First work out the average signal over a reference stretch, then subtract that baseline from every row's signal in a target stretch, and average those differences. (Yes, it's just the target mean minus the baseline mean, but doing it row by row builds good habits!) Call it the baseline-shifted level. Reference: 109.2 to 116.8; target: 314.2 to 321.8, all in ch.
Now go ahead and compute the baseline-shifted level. 284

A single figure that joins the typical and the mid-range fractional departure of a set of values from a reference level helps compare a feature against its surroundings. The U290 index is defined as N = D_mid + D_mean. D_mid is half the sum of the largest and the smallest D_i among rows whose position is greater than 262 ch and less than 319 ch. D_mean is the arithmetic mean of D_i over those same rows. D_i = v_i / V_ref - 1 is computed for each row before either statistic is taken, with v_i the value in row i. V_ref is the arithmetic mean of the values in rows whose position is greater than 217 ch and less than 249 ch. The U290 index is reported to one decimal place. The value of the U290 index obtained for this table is 1.1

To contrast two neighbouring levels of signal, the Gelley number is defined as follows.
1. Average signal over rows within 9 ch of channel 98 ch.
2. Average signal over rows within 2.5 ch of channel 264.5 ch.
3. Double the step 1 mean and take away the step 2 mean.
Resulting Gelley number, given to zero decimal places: 53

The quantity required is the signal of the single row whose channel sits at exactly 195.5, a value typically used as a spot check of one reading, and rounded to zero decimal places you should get 322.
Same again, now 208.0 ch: 297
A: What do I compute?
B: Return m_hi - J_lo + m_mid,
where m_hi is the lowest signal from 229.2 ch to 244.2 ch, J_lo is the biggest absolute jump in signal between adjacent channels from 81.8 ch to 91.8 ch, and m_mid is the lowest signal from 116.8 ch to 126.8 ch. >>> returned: 614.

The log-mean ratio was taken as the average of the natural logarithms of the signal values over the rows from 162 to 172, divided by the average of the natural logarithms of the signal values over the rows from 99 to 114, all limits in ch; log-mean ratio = 1.03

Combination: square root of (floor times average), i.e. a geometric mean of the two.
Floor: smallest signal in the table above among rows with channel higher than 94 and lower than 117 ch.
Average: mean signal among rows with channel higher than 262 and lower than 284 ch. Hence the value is 354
